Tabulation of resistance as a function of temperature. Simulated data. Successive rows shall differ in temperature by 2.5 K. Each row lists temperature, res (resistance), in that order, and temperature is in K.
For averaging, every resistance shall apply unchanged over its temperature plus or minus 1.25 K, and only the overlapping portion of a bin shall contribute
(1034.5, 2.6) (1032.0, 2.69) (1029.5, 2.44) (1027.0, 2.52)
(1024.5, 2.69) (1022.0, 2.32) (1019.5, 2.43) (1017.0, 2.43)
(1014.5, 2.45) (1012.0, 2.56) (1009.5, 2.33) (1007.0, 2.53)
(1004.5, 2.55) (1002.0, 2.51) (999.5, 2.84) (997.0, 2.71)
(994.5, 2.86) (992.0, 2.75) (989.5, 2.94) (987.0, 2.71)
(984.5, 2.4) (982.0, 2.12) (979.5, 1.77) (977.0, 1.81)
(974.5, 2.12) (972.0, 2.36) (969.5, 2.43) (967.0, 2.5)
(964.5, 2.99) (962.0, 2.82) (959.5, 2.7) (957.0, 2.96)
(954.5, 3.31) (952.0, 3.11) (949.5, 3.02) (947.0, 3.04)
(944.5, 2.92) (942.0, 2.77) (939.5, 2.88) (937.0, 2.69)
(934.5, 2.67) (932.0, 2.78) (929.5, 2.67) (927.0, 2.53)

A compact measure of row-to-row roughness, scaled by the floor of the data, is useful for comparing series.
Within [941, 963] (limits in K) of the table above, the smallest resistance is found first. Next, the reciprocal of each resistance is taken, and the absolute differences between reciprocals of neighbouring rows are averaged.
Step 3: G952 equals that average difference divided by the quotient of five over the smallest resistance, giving 0.0099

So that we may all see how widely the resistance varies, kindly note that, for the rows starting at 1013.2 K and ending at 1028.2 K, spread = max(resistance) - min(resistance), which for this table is 0.4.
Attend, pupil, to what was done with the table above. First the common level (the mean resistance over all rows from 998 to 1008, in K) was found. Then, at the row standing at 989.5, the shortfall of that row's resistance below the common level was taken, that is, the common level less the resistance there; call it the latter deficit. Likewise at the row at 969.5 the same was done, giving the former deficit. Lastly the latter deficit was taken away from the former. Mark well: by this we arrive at 0.51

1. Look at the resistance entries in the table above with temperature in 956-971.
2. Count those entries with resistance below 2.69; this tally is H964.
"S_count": 2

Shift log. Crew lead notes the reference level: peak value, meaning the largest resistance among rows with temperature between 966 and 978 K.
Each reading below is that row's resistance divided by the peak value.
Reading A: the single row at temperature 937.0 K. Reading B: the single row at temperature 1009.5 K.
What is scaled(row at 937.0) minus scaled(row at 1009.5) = 0.14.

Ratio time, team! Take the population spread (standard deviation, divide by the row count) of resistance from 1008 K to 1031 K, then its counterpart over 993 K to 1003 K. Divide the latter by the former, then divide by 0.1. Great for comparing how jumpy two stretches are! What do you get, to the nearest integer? 13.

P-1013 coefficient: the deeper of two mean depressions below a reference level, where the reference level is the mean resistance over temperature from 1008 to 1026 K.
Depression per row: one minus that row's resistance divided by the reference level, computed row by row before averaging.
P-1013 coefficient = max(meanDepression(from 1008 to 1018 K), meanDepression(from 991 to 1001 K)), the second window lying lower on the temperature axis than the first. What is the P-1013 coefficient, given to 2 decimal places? 0.01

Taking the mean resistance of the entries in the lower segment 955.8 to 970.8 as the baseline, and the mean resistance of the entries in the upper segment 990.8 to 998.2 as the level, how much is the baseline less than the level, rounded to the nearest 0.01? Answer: 0.04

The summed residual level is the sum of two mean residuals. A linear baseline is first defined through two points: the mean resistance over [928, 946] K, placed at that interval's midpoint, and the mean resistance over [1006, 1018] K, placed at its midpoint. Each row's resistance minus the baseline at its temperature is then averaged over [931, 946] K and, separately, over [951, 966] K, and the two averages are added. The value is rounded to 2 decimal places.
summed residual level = 0.32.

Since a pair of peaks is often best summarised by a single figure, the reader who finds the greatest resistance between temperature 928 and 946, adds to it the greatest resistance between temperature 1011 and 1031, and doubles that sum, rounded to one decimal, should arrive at 11.2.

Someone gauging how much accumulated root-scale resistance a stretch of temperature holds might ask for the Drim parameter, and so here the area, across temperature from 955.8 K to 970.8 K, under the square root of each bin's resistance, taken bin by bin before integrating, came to 24.8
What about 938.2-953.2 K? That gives 25.8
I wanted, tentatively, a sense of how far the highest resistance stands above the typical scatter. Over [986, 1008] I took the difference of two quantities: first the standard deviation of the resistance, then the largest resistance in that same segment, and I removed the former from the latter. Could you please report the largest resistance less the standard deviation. 2.79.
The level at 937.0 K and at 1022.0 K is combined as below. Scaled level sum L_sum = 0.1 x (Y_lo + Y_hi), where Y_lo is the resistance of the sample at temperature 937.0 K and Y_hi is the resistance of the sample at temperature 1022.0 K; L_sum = 0.50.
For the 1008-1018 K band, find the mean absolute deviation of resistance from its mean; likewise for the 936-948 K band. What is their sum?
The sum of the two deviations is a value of 0.17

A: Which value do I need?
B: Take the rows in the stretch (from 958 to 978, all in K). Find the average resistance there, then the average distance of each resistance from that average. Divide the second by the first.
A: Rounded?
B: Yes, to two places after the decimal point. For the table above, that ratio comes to 0.12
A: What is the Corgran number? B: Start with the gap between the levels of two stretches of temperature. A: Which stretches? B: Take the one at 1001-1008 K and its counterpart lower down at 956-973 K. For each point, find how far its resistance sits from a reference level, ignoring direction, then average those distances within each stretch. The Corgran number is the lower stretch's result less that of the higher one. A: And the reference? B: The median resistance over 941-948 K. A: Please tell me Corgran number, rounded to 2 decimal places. -0.12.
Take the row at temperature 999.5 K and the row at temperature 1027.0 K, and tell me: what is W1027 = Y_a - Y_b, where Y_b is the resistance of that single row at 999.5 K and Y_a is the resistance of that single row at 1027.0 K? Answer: -0.32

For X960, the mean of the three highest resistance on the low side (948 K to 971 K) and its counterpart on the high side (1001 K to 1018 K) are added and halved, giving 2.85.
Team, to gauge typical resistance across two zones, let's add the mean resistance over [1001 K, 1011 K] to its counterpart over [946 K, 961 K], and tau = 5.50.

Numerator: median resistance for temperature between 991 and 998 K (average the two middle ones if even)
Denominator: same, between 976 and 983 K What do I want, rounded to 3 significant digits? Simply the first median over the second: 1.52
